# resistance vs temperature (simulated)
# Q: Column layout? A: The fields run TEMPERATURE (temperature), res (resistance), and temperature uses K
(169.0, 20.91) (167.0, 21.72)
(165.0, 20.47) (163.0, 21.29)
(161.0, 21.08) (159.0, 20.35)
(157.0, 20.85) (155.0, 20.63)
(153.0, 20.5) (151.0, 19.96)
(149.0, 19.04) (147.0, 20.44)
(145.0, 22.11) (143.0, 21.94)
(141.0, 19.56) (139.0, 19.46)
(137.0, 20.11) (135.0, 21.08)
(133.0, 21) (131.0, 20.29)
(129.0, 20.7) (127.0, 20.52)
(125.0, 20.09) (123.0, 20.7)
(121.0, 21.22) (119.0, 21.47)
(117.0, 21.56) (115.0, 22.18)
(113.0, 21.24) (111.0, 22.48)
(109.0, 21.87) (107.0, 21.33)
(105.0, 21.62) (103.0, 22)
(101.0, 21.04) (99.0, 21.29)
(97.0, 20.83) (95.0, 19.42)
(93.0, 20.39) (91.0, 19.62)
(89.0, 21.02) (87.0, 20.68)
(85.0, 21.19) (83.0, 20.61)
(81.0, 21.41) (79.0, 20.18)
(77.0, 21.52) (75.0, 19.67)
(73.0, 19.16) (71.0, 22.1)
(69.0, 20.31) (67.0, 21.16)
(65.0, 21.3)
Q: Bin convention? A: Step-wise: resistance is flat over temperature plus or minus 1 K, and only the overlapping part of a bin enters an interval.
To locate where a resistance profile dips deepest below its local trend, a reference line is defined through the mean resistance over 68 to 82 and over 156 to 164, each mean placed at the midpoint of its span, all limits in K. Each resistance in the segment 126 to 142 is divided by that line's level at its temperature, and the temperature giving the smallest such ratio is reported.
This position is 139.0 K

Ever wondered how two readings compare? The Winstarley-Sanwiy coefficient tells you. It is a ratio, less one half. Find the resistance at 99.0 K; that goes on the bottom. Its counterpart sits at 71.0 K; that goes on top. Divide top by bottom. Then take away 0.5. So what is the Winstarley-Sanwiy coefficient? 0.54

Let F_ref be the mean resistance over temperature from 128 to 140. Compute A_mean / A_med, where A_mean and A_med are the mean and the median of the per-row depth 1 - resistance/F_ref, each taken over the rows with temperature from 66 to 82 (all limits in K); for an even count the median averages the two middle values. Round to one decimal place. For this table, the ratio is 0.8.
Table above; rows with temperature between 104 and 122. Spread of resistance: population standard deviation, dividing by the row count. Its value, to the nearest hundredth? 0.41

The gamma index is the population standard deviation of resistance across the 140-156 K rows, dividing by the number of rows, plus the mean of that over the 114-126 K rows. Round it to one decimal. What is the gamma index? 22.2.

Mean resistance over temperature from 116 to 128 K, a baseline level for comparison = 20.9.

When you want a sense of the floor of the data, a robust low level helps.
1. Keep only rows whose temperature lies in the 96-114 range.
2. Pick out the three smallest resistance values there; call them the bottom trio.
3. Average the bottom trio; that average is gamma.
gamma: 21.0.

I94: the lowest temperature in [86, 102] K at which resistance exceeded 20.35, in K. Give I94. 87.0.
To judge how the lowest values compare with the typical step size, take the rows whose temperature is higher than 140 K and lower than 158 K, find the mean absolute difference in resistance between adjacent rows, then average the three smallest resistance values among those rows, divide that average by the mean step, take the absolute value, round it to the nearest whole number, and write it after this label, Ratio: 21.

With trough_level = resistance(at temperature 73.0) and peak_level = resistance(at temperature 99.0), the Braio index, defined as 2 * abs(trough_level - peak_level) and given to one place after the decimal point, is 4.3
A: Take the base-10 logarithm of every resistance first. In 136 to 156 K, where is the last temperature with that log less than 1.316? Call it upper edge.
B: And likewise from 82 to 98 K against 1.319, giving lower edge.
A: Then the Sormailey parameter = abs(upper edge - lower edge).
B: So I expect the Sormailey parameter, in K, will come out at 58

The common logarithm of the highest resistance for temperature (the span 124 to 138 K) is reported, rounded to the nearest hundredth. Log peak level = 1.32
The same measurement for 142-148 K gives 1.34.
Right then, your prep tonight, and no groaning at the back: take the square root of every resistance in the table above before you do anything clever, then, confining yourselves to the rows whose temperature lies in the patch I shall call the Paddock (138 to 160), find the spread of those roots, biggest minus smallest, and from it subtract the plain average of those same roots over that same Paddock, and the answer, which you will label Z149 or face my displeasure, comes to -4.18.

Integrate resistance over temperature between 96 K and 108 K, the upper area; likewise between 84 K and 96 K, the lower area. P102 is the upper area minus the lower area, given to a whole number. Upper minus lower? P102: 12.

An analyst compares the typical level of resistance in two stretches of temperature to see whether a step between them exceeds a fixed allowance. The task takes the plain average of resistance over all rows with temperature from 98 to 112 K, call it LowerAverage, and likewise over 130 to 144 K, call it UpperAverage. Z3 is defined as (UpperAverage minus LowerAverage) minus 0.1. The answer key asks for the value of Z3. -1.3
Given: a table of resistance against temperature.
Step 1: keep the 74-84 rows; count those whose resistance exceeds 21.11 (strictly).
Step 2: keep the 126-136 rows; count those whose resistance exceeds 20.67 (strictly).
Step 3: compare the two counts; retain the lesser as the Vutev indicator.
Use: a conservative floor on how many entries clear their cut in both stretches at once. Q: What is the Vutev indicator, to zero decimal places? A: 2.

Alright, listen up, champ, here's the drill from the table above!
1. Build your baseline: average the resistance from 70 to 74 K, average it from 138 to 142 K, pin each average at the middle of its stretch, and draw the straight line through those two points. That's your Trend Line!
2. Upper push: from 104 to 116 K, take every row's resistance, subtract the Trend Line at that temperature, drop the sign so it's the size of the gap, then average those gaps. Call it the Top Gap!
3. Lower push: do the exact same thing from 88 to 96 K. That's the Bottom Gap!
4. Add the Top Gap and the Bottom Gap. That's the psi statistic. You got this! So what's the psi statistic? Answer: 2.4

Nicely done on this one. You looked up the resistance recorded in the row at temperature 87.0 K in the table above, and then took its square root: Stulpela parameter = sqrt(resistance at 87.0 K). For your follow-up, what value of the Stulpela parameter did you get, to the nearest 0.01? 4.55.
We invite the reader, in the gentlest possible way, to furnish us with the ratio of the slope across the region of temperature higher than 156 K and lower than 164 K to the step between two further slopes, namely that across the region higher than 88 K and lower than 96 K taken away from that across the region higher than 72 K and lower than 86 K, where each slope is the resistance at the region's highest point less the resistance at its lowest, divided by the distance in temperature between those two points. 0.17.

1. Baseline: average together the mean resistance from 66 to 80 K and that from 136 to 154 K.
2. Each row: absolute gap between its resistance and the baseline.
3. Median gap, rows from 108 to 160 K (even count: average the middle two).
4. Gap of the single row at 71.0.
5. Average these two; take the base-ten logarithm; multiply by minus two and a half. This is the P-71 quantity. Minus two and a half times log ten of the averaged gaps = -0.11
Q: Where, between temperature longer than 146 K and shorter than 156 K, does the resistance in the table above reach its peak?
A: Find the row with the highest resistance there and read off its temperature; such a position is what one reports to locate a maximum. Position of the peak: 155.0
